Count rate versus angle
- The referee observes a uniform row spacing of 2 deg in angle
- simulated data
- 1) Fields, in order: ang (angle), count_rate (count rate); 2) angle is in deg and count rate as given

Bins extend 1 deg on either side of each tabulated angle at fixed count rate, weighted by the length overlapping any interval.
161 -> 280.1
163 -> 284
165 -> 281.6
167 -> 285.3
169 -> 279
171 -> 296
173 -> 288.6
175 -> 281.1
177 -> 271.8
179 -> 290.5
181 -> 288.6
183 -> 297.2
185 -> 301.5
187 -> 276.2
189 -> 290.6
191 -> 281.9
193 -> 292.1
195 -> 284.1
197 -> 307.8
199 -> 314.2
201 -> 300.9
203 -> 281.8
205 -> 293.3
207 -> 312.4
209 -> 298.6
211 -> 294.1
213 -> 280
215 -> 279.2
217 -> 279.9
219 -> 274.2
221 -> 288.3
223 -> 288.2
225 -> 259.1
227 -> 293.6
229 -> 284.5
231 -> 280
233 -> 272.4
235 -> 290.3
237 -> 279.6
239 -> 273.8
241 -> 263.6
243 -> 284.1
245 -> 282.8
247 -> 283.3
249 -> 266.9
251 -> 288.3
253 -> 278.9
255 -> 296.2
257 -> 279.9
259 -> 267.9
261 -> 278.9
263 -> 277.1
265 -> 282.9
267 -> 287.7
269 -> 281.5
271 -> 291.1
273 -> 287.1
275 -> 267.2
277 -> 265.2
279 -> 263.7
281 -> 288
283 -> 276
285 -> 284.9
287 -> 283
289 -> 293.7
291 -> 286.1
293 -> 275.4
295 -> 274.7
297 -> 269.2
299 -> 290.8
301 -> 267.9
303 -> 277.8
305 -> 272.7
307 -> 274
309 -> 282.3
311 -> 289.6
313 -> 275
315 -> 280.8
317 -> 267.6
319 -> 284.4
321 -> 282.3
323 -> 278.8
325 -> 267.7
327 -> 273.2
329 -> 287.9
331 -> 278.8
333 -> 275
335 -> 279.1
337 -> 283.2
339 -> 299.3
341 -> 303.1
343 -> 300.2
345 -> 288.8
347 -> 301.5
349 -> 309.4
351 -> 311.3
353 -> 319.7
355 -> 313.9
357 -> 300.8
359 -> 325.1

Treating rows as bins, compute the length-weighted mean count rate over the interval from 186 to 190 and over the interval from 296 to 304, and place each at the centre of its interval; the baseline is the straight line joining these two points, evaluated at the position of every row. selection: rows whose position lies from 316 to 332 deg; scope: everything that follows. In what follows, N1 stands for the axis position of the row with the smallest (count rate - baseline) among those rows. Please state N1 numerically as 317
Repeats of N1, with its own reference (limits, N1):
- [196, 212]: 203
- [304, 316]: 305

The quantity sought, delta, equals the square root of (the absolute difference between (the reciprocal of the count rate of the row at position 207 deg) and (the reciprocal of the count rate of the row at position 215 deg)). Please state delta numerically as 0.020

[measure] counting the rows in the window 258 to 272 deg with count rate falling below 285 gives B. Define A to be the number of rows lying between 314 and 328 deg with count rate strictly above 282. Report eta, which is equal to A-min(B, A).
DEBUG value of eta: 0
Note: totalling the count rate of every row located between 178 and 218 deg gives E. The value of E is 5845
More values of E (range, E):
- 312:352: 5727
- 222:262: 5592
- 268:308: 5570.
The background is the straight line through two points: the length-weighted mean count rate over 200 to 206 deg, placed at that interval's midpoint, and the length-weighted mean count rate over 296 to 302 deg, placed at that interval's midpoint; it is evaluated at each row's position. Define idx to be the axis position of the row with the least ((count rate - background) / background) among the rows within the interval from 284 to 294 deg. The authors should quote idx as 293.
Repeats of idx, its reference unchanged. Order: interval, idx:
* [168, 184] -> 177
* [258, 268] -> 259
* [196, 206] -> 203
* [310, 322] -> 317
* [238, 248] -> 241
